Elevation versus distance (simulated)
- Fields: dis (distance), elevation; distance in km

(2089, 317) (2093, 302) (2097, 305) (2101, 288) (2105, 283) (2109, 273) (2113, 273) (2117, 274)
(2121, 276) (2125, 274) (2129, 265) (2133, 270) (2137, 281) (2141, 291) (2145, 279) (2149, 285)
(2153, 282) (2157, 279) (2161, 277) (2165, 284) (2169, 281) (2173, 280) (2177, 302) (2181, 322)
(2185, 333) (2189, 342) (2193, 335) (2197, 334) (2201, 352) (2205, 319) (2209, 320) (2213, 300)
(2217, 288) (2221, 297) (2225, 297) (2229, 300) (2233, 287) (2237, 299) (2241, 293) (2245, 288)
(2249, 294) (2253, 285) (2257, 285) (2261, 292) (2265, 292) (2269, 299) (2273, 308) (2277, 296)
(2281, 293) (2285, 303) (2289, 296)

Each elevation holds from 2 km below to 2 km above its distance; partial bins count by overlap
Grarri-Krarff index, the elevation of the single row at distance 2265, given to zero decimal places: 292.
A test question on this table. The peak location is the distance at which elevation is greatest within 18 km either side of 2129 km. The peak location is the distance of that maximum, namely 2141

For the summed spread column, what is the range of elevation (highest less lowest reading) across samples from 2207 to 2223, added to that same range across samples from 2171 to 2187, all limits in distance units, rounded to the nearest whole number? 85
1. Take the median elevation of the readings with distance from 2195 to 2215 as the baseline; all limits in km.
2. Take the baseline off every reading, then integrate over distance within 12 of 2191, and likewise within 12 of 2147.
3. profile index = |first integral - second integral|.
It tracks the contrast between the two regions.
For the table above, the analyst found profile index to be 1284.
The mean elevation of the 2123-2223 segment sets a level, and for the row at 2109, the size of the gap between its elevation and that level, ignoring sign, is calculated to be 26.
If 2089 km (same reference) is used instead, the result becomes 18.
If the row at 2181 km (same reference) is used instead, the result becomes 23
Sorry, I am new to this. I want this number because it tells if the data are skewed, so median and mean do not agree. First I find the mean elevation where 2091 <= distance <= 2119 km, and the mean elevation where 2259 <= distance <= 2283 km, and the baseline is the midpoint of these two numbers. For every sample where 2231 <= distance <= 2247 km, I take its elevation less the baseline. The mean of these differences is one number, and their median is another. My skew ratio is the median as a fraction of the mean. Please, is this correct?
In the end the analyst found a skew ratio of -0.8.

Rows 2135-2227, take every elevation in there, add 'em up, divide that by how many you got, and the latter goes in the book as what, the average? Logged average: 303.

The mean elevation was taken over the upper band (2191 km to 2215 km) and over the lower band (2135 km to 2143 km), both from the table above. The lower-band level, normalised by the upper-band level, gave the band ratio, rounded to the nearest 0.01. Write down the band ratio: 0.88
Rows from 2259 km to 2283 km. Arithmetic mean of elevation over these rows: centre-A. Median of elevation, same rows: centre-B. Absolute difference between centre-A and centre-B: 2.2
